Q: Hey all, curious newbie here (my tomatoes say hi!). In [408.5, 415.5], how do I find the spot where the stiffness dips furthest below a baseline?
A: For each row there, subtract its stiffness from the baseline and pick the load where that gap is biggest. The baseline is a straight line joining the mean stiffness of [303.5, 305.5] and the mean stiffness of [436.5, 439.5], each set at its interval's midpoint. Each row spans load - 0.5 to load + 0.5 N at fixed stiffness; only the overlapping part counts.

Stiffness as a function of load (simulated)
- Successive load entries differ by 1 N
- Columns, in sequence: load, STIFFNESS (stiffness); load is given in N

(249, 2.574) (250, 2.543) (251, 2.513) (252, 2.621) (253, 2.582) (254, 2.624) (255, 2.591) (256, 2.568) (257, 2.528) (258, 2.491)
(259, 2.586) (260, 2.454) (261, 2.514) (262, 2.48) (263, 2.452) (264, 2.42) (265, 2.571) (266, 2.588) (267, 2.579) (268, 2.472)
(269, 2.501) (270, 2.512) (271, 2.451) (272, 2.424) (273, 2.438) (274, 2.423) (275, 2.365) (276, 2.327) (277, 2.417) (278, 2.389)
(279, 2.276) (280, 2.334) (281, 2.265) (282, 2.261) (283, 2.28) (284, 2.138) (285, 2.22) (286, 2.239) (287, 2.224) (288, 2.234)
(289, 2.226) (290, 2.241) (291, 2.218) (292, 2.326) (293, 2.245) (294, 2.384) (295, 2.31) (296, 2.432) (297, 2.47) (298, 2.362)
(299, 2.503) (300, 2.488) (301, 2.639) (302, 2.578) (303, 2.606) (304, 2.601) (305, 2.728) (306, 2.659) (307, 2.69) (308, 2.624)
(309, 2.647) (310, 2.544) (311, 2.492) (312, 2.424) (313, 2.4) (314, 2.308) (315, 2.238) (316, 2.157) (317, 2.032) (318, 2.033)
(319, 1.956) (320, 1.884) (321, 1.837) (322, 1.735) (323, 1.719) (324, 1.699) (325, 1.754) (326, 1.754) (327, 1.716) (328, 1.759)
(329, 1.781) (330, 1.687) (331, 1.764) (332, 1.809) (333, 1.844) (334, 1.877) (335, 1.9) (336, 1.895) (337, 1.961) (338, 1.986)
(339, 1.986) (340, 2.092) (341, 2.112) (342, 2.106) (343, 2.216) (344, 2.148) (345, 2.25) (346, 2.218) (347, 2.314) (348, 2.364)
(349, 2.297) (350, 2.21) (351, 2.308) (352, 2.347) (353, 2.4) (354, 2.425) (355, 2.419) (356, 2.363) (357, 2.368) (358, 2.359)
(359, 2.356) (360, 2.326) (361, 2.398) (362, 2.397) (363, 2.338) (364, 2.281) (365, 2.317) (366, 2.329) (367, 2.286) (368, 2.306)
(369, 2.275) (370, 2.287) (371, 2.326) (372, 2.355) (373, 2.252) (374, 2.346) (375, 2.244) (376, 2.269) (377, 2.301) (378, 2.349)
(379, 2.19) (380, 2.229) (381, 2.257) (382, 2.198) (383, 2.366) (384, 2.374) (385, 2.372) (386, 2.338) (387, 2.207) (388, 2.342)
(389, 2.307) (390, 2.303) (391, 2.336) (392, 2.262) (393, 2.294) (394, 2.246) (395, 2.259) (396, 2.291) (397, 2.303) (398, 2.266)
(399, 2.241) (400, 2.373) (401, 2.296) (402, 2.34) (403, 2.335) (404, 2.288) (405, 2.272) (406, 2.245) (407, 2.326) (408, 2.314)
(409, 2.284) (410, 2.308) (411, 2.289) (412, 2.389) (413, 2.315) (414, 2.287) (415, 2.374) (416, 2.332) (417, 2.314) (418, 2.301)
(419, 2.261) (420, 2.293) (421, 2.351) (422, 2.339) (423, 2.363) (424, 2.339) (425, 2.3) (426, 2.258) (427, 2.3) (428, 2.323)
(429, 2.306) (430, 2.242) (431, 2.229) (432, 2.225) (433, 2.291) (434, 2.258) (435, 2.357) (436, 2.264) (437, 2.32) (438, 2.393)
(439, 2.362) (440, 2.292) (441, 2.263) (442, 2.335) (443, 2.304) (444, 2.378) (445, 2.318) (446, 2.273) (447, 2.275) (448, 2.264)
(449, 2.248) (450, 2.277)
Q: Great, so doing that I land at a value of 409 N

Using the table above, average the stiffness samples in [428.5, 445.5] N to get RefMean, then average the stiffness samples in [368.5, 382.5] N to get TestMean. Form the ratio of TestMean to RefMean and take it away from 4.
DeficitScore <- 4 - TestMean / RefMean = 3.01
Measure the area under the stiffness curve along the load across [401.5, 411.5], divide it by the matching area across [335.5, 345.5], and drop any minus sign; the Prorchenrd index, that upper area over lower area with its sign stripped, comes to 1.11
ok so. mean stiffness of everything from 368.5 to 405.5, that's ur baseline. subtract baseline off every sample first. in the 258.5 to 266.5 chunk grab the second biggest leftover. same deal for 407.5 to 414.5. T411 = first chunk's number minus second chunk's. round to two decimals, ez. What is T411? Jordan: 0.27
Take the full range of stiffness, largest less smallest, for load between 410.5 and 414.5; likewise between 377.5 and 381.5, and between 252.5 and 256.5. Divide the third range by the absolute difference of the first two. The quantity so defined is 1.0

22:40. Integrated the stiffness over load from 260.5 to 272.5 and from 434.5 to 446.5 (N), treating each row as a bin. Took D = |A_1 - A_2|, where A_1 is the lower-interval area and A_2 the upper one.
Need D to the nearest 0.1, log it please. 2.1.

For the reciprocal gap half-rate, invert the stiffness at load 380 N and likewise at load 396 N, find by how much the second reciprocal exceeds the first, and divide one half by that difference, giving -41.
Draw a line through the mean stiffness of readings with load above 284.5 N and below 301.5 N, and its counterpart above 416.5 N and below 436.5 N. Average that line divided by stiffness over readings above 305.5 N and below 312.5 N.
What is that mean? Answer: 0.90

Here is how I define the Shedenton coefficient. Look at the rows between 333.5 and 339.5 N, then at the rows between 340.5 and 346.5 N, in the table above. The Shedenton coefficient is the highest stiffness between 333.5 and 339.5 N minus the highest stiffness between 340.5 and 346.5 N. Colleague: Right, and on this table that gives -0.26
